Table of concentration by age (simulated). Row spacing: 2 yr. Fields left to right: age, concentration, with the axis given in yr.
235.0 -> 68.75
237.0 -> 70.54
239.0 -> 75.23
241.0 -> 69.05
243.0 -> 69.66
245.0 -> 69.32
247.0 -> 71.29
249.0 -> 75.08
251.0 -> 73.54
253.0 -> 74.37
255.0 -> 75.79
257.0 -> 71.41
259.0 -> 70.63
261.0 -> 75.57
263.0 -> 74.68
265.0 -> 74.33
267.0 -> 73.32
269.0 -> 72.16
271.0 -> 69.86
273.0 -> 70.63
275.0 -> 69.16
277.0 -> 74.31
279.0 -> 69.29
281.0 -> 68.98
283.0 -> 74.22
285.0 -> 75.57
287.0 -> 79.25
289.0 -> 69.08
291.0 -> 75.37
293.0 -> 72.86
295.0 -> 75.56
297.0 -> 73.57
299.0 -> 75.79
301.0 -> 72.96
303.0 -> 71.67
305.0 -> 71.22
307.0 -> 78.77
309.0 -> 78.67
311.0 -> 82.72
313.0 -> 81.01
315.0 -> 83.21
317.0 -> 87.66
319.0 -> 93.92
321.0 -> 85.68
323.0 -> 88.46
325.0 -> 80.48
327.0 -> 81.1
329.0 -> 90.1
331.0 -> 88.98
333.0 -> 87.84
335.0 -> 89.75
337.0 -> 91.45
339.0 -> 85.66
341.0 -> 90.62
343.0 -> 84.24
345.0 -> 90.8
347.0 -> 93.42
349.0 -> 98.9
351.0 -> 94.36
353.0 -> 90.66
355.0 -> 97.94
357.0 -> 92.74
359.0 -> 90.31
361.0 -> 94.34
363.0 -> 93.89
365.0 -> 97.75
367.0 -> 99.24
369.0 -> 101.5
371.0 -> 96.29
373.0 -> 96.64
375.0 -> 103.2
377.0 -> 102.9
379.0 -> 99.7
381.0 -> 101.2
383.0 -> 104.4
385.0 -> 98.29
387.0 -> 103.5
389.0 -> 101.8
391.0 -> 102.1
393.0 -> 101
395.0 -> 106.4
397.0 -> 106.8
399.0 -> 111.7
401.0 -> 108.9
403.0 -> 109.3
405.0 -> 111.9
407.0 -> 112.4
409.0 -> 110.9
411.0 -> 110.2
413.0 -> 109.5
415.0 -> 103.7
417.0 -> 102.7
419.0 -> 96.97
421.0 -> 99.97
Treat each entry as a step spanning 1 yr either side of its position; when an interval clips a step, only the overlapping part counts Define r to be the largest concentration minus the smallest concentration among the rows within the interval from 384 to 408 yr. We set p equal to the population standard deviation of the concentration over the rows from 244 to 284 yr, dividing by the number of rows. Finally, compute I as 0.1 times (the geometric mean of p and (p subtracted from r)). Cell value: 0.5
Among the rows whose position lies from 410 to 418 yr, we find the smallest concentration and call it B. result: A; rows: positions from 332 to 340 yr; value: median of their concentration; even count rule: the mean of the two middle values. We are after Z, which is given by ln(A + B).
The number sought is 5.25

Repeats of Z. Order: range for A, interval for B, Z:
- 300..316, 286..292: 5.00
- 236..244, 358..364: 5.08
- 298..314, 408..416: 5.20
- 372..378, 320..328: 5.21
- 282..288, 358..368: 5.11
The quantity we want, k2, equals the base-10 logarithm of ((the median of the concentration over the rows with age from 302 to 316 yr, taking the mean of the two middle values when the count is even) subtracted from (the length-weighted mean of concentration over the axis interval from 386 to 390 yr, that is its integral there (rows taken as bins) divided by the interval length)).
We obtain 1.4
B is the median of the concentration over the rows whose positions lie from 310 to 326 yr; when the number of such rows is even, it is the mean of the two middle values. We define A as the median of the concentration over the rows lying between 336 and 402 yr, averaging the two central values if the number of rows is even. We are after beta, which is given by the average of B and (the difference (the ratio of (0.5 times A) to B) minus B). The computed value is 0.29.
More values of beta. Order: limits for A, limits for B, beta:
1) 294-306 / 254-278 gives 0.25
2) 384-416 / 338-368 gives 0.29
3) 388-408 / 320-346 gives 0.30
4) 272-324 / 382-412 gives 0.18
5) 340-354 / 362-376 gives 0.23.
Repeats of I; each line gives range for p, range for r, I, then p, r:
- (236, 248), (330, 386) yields 0.6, 2.1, 20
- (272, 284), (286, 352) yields 0.8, 2.3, 30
